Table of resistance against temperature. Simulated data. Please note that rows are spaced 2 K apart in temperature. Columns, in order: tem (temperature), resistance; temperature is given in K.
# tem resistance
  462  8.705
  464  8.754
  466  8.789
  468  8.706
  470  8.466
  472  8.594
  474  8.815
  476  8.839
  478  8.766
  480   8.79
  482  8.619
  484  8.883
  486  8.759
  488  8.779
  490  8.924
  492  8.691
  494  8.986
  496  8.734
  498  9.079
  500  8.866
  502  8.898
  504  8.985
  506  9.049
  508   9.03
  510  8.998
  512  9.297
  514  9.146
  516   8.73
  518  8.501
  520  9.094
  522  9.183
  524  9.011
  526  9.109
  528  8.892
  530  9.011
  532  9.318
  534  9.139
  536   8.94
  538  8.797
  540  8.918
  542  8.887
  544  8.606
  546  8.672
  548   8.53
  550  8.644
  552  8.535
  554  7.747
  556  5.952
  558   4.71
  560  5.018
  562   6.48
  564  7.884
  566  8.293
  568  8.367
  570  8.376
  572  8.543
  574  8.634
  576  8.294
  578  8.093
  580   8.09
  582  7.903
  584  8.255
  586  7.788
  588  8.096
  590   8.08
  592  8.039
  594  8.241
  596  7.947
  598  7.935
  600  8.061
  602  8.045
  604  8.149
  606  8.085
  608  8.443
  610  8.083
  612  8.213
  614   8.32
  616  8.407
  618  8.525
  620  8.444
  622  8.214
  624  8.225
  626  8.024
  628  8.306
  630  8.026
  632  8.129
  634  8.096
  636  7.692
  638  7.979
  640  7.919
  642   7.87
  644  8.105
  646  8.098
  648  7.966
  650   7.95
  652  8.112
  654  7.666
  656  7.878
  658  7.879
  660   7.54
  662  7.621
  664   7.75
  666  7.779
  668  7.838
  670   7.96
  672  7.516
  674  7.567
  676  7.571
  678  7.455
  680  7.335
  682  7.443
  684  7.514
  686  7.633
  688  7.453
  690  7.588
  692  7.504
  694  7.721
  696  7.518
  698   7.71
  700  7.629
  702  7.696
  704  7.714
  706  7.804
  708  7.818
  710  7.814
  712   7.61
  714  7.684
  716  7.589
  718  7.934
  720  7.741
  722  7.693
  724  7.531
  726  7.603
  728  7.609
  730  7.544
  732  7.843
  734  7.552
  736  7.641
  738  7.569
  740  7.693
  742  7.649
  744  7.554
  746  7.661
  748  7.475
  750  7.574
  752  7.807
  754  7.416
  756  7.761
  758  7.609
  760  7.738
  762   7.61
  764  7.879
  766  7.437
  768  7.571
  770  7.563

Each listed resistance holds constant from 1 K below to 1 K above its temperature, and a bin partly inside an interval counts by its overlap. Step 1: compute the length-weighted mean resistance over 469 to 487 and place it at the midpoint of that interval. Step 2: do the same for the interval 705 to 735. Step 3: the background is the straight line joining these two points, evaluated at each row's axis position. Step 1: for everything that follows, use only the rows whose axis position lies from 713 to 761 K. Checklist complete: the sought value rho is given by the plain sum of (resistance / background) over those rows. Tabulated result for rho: 24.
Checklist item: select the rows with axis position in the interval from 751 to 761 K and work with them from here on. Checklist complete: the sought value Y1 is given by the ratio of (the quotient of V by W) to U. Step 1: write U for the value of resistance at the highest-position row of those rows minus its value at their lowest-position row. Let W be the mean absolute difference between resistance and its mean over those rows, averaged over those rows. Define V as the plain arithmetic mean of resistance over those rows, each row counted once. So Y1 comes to -904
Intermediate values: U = -0.07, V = 7.67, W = 0.12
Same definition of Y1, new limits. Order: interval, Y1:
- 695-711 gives 349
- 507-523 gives 308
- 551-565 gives -8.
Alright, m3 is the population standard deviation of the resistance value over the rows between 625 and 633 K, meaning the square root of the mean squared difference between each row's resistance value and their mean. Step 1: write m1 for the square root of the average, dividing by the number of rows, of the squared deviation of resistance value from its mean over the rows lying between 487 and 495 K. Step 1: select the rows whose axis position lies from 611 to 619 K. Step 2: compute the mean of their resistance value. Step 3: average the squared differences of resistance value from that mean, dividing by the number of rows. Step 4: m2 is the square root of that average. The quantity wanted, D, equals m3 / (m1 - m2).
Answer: 62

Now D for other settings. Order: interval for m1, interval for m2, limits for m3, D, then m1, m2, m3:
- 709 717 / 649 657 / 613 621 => -1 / 0.09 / 0.160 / 0.07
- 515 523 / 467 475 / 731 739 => 1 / 0.28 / 0.130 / 0.12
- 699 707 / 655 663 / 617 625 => -2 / 0.06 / 0.152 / 0.14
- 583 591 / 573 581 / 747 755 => -3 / 0.17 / 0.222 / 0.15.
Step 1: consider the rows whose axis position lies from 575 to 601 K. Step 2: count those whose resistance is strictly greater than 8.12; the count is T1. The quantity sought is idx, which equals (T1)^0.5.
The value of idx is 1.7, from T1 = 3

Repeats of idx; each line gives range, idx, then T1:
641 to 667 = 0.0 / 0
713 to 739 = 0.0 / 0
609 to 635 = 3.0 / 9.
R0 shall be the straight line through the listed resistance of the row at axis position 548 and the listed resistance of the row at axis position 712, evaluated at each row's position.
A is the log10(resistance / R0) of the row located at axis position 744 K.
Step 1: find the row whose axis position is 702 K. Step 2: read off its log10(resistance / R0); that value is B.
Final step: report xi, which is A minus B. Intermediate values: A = 0.01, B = 0.002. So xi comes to 0.005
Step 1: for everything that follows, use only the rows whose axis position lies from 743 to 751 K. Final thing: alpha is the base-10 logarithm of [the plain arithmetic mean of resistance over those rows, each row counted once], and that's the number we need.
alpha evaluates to 0.879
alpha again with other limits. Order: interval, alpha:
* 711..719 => 0.887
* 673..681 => 0.874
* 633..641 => 0.899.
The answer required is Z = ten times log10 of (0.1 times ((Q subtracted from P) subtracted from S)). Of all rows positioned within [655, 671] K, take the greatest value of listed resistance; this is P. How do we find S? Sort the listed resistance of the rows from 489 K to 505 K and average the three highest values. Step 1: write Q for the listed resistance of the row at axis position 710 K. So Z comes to -0.52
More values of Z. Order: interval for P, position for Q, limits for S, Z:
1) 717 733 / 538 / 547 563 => -0.25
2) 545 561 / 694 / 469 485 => -1.03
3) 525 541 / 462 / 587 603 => -1.23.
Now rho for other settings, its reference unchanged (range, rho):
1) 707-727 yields 10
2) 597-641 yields 22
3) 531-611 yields 39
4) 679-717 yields 19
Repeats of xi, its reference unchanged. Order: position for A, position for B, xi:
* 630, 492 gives 0.005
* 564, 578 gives -0.015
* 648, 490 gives -0.004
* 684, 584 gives -0.011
